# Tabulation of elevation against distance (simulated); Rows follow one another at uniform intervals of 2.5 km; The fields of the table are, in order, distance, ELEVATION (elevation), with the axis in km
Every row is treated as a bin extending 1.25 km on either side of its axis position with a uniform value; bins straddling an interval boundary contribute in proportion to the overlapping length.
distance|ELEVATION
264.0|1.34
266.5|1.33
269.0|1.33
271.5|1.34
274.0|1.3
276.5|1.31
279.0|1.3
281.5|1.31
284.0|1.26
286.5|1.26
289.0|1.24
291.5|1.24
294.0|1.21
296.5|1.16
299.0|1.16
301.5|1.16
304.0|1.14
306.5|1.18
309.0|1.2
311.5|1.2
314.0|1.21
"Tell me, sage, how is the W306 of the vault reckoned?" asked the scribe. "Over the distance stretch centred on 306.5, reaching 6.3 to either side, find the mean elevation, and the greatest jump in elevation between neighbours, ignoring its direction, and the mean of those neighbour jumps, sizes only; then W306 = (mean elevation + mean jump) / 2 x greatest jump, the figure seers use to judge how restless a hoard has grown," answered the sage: 0.024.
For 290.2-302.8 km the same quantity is 0.030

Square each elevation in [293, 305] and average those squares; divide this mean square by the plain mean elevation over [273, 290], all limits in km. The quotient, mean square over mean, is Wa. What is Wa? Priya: 1.06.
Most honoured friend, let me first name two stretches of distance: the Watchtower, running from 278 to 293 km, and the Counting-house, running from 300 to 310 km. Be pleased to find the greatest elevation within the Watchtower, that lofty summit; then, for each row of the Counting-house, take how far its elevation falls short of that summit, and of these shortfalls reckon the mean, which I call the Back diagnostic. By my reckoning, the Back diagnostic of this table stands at 0.14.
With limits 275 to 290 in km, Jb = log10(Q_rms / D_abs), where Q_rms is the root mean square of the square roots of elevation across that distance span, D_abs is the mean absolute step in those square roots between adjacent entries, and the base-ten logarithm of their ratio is 2.15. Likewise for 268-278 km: 2.12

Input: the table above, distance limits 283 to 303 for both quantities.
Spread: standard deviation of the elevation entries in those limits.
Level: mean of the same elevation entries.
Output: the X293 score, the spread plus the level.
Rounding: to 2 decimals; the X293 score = 1.25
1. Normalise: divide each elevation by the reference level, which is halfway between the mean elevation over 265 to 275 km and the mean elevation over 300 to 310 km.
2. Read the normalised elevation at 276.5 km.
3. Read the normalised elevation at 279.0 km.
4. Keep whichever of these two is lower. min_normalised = 1.04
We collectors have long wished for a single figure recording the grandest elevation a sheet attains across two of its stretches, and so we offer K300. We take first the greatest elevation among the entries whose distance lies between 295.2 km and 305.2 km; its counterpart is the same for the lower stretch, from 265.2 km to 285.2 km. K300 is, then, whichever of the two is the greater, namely 1.34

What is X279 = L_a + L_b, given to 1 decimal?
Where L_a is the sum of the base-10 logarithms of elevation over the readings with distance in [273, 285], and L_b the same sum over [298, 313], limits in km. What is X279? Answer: 1.0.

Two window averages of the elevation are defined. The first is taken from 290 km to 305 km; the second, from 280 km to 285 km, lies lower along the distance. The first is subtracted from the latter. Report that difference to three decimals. 0.107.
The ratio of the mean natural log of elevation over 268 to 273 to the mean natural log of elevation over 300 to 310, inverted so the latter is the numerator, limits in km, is 0.54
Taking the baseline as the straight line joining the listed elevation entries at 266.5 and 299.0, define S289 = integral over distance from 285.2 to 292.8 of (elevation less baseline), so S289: 0.26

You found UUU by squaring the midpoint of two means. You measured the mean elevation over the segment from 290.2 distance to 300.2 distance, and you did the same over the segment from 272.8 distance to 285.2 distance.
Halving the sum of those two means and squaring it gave 1.55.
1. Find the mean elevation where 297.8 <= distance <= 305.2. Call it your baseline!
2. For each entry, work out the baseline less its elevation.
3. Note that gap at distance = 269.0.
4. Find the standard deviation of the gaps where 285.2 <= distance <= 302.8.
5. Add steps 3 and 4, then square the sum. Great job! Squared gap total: 0.018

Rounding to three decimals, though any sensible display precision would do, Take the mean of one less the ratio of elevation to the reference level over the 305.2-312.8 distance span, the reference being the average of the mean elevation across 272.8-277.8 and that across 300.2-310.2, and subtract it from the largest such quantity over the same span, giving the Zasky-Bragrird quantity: 0.011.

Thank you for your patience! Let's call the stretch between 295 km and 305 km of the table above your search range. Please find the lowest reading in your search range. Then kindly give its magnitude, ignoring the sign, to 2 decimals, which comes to 1.14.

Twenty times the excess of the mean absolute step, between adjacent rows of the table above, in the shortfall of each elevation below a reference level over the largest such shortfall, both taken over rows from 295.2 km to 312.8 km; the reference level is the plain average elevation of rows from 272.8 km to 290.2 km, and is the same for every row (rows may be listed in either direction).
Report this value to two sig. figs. -2.6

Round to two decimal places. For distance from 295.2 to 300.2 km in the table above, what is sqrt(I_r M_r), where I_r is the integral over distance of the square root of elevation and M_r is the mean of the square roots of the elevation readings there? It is 2.41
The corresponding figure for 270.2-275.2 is 2.57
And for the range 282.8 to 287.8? 2.51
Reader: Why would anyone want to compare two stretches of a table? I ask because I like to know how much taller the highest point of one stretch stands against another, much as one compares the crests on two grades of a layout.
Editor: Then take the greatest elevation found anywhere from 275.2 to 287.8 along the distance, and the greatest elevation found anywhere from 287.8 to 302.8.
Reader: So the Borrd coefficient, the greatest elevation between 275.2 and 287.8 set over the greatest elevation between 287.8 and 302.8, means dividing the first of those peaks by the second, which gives 1.06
